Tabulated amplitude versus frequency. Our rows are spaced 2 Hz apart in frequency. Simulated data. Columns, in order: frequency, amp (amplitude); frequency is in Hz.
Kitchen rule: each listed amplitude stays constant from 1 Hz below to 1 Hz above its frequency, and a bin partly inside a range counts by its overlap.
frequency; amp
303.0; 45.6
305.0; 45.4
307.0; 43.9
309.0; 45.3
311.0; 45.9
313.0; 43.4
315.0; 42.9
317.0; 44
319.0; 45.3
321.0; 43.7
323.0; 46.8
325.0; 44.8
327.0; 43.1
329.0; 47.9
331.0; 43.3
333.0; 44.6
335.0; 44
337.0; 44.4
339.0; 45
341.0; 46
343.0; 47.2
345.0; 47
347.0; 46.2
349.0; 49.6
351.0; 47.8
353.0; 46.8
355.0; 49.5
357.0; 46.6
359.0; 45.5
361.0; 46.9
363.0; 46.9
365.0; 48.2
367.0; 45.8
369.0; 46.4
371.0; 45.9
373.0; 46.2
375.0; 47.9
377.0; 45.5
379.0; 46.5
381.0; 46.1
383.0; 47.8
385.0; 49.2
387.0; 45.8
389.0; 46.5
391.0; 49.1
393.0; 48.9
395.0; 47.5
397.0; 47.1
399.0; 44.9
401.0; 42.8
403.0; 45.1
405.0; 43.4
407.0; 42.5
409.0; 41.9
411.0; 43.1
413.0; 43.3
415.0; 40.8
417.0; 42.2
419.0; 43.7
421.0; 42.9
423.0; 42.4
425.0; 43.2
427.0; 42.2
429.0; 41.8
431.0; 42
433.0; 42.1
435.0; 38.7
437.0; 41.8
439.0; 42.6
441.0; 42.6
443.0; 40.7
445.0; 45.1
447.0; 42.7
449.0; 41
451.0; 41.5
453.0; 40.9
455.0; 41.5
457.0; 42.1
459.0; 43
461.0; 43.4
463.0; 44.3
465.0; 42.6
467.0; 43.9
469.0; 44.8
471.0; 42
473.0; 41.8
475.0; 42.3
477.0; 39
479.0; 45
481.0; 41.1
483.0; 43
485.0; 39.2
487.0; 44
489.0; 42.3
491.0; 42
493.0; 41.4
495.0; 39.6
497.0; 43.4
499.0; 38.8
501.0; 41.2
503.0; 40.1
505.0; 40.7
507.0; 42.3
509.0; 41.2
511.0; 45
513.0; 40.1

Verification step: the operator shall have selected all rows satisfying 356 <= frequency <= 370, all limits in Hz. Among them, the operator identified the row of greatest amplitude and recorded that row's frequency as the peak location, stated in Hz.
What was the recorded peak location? 365.0 Hz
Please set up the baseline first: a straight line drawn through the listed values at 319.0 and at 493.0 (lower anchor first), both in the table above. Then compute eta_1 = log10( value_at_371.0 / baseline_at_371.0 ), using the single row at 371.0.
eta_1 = 0.017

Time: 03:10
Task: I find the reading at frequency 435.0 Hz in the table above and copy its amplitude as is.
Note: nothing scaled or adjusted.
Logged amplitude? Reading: 38.7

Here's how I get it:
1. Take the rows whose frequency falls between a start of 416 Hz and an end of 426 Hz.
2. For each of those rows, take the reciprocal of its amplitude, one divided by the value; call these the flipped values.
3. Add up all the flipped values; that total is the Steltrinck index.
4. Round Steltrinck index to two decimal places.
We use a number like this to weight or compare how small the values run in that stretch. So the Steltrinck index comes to 0.12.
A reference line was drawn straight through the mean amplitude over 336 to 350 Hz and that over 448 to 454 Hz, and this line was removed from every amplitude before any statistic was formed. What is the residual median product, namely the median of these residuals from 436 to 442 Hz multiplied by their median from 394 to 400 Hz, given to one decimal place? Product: 2.9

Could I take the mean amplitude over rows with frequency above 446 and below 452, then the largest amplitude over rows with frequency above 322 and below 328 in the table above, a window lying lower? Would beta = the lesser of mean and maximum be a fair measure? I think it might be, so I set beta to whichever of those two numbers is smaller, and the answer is 42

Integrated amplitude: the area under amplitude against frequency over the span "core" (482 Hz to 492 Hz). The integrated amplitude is 421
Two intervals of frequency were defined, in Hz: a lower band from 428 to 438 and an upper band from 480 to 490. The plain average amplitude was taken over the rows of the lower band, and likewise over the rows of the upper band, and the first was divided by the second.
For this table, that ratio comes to 0.98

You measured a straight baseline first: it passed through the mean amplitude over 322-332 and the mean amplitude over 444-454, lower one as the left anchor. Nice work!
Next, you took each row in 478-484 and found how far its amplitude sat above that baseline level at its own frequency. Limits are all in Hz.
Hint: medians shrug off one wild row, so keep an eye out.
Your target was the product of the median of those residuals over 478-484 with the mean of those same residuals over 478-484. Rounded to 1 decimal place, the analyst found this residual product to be 2.5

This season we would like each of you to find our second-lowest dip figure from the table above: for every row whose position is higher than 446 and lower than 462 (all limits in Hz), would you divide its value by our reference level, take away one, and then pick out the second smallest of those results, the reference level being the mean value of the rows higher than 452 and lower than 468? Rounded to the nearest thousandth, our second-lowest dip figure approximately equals -0.040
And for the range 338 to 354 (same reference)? 0.077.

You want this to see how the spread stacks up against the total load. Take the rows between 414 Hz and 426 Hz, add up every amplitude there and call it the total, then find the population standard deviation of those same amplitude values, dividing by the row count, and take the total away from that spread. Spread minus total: -254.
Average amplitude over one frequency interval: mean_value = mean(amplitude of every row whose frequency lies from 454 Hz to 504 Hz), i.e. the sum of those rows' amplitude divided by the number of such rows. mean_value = 42.1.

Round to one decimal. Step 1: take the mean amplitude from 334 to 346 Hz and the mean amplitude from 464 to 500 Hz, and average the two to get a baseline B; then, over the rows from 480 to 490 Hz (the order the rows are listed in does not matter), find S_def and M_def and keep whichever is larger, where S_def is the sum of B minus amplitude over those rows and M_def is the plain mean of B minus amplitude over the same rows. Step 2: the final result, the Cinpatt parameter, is 9.4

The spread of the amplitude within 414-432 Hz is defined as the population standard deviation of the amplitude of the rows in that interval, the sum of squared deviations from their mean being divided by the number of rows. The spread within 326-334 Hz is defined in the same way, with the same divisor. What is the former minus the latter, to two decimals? -1.12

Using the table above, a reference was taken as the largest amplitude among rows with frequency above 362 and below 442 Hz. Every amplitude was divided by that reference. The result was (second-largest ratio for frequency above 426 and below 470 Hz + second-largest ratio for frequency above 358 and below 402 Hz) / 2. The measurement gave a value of 0.95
